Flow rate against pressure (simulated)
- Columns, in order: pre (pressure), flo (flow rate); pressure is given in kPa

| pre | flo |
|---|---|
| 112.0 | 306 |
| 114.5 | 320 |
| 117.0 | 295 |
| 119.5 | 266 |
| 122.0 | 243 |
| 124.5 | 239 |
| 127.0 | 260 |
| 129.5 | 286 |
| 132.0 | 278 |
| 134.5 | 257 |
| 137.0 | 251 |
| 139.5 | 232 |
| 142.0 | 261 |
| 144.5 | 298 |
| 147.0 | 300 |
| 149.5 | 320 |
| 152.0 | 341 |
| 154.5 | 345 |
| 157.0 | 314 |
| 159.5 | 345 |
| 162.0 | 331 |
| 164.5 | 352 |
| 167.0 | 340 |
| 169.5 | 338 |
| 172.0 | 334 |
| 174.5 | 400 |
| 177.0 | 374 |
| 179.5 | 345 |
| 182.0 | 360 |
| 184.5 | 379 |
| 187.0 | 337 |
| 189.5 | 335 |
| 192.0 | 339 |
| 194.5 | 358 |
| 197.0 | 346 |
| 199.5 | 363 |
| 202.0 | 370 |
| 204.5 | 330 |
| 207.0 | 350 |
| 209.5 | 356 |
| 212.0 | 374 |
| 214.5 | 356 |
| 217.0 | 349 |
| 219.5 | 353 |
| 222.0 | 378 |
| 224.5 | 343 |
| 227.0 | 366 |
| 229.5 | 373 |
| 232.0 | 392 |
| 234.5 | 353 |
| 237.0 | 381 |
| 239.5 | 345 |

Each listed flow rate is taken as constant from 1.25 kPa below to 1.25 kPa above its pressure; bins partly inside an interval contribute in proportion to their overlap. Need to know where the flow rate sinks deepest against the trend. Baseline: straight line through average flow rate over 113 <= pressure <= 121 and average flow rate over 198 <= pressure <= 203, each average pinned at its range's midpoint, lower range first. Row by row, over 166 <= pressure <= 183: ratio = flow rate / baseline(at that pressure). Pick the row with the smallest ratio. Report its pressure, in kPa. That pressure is 172.0 kPa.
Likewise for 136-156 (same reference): 139.5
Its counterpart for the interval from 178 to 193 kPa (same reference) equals 189.5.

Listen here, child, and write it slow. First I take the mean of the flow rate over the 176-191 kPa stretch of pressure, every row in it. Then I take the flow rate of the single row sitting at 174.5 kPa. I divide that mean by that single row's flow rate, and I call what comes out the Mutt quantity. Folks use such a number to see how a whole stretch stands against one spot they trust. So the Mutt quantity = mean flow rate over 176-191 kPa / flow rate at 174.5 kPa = 0.89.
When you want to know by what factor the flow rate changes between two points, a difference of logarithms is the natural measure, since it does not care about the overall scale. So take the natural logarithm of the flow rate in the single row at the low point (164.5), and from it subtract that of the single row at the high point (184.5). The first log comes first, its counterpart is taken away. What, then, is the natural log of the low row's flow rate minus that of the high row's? -0.074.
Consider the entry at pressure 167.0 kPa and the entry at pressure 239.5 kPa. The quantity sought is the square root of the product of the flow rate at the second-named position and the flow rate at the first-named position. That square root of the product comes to 342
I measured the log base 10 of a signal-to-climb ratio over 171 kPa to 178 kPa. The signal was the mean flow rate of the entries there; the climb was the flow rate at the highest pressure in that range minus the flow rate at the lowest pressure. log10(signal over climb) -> 0.97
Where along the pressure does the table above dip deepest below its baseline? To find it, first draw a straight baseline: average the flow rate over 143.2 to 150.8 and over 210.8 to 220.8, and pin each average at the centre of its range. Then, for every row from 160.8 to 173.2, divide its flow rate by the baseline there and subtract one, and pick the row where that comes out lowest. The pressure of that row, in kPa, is 172.0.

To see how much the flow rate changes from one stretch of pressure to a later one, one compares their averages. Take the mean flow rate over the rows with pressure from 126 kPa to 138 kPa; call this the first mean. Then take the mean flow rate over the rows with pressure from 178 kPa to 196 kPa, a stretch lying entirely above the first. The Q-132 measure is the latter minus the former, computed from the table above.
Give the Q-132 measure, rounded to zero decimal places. 84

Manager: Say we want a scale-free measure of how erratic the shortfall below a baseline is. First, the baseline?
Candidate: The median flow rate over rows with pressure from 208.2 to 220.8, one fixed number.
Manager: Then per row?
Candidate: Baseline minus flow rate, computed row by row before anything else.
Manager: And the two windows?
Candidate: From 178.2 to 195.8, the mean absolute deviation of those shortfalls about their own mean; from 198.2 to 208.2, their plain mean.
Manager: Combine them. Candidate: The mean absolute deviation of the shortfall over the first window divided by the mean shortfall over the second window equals 4.7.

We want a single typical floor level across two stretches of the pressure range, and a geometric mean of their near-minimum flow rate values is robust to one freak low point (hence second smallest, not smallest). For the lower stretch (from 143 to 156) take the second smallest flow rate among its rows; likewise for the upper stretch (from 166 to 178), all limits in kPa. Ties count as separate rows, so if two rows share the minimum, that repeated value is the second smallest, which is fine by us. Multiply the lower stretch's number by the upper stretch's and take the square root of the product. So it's 318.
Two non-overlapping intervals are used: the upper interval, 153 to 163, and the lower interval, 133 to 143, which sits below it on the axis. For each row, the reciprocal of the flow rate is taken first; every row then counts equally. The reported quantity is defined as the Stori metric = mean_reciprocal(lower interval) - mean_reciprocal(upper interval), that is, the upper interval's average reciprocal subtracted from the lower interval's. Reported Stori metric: 0.0010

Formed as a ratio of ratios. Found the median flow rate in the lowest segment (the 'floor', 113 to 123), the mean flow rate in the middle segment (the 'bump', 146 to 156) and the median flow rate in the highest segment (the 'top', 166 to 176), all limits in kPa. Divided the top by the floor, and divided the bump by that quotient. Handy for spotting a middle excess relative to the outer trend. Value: 270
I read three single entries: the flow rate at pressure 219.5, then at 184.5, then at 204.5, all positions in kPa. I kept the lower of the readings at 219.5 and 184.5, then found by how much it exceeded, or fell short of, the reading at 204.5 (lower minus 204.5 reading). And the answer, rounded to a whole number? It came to 23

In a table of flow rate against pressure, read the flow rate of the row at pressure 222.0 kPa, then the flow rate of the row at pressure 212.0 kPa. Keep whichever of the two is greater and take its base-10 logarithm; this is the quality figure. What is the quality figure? 2.577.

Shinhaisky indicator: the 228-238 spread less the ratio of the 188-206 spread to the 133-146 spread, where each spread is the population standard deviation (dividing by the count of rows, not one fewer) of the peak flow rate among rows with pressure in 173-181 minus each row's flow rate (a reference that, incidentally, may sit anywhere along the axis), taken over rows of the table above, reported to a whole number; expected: 14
